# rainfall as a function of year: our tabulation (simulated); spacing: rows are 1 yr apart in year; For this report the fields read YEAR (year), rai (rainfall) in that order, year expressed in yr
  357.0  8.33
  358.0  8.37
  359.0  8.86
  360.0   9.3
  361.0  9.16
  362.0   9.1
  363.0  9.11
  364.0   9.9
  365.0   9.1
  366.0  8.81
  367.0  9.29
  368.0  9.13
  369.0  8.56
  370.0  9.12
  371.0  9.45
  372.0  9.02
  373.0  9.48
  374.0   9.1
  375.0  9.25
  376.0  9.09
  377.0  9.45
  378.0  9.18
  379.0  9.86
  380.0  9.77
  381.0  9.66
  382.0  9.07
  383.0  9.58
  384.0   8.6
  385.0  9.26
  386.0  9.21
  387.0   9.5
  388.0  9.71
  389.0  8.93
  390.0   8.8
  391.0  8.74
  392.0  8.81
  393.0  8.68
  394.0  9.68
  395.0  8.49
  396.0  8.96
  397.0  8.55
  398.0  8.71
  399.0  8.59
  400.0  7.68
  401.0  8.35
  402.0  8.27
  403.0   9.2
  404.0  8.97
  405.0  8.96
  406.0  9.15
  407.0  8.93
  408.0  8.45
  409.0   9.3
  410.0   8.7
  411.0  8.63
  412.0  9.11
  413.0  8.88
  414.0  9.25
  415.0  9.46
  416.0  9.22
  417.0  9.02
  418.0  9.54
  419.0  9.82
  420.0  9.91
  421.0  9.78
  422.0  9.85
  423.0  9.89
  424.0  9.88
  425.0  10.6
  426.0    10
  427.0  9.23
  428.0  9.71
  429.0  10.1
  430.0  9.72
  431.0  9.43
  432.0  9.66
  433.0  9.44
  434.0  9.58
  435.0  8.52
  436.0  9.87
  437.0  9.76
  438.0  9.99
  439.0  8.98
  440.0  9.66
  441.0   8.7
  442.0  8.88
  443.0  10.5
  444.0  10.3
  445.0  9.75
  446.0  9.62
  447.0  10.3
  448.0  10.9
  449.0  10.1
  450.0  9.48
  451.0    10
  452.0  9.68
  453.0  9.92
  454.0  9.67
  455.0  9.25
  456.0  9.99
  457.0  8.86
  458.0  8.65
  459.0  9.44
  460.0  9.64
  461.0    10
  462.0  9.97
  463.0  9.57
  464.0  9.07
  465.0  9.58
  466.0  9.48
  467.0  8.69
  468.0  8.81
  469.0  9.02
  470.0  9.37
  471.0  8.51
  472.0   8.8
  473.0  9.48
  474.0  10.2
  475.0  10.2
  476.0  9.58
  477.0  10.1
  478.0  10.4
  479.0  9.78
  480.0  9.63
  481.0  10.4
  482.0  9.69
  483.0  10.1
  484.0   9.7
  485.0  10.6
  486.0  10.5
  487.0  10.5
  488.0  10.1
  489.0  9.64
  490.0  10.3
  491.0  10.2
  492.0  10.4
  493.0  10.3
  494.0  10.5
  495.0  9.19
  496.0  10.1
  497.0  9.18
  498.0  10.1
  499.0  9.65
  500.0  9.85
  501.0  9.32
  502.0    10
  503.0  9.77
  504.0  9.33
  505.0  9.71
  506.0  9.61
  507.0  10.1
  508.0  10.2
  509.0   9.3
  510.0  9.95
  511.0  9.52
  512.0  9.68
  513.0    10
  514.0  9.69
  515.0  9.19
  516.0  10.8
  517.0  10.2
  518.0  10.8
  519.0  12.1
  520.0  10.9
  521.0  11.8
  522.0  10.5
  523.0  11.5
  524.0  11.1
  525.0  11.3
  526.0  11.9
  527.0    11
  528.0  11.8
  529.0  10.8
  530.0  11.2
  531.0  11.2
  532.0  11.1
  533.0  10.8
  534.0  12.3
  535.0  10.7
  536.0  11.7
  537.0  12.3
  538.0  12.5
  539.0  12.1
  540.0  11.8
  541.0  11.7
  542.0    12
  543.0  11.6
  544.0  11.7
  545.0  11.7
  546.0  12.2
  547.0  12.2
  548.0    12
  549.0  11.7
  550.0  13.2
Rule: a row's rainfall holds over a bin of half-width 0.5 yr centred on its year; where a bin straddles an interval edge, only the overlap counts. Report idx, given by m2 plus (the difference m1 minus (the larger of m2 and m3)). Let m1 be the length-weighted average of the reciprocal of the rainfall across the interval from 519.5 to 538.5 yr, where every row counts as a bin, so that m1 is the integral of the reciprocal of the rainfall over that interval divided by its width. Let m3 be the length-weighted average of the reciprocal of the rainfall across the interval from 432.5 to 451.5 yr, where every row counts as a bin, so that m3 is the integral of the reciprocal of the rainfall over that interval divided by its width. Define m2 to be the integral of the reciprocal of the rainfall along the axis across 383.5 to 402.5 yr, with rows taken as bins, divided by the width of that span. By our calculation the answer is 0.088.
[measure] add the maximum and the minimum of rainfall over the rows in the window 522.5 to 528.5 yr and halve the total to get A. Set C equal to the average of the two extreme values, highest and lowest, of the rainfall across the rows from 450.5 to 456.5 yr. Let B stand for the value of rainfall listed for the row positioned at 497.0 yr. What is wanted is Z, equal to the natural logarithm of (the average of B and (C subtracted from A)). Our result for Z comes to 1.71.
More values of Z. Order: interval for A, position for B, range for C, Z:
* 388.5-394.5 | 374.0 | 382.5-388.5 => 1.52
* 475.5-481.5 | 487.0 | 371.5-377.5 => 1.73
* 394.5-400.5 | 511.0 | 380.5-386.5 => 1.47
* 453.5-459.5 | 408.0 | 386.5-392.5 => 1.45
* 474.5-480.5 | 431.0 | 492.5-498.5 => 1.57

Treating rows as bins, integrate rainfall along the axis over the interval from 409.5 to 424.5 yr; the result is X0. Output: 141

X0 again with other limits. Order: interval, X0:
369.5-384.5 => 140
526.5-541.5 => 173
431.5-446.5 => 143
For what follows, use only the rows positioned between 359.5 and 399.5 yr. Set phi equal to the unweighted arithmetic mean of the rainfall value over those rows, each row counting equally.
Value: 9.14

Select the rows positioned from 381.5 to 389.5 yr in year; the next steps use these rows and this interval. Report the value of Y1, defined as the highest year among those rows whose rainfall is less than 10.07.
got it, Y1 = 389.0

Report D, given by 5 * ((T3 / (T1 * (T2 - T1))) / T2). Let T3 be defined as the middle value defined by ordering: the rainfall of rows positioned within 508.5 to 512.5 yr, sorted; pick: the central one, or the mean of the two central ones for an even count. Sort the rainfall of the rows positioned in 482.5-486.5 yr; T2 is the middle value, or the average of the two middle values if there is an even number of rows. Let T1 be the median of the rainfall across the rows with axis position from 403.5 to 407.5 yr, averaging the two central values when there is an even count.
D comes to 0.4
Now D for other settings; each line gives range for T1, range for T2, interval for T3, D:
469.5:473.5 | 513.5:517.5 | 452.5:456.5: 0.6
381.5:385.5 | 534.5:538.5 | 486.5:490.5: 0.2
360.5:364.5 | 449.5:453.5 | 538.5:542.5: 1.0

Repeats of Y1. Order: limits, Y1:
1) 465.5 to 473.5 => 473.0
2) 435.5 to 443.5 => 442.0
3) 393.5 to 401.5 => 401.0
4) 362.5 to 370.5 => 370.0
